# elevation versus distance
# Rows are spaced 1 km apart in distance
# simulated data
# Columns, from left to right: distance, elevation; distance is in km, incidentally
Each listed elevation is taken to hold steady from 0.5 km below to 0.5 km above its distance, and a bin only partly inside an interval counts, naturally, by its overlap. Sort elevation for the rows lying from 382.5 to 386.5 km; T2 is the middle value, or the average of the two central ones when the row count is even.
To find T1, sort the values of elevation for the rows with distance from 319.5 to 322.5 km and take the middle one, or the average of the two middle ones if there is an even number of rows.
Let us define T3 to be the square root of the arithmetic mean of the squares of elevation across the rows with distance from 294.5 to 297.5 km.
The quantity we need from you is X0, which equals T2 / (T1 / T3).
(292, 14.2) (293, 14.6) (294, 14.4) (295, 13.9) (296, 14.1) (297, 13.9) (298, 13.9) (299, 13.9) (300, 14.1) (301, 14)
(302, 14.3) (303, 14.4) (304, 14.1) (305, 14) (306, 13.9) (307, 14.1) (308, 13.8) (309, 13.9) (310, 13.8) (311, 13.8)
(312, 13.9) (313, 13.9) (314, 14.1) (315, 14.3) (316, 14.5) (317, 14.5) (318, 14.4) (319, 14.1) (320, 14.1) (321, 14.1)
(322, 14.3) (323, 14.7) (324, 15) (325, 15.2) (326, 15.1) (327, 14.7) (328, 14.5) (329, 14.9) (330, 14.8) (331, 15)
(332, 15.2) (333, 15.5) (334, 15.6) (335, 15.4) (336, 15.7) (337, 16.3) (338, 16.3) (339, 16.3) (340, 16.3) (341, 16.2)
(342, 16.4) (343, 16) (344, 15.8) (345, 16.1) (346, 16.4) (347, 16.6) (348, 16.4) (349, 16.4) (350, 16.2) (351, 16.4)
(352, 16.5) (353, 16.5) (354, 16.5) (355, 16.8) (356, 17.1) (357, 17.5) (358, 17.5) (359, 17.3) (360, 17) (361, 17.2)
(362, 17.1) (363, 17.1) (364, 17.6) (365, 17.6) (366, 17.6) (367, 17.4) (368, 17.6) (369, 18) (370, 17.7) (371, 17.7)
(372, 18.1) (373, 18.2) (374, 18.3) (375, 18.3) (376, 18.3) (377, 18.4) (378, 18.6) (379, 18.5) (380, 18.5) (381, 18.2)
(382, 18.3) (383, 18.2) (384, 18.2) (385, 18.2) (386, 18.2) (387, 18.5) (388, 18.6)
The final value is 18.0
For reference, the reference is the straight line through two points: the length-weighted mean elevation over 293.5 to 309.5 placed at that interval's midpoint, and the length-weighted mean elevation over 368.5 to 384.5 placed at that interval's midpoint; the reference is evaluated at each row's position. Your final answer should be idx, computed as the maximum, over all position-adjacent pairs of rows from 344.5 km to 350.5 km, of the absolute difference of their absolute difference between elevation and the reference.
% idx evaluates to 0.256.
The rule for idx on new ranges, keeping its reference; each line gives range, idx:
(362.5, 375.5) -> 0.290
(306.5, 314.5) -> 0.356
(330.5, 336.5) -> 0.256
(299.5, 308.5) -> 0.356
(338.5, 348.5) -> 0.256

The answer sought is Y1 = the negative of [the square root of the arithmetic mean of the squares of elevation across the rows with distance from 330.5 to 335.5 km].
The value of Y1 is -15.3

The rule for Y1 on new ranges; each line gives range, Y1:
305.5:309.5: -13.9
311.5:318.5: -14.2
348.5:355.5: -16.5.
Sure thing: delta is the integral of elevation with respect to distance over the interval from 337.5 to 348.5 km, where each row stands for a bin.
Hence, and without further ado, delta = 179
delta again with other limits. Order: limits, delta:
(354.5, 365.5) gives 190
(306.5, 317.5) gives 155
